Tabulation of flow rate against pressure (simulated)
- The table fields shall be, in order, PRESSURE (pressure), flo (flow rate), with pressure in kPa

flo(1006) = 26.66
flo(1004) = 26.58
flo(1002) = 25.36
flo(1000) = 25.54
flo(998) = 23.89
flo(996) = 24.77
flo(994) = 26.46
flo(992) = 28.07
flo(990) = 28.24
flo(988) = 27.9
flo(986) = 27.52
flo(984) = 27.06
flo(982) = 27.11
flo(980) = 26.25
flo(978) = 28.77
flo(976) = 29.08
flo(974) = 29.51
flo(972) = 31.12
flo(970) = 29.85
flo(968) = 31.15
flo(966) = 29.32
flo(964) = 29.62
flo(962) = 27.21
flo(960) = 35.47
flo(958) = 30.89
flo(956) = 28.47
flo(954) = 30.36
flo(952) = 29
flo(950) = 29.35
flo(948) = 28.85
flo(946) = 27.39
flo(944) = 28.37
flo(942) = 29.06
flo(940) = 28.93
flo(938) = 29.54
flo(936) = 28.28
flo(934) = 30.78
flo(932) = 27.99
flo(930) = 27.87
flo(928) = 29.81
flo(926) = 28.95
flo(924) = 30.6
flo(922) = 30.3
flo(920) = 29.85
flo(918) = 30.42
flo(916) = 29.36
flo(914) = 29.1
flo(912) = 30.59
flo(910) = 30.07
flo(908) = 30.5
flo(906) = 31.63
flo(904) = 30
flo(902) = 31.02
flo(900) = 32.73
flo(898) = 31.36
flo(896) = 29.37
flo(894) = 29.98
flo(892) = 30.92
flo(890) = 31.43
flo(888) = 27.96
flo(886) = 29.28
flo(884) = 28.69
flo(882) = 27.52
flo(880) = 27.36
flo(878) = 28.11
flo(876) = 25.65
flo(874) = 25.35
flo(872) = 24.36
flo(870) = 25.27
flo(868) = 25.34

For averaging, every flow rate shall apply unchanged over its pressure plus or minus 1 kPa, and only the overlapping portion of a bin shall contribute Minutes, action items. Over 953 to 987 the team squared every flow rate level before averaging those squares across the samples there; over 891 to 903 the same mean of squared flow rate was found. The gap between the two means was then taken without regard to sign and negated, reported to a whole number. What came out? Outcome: -90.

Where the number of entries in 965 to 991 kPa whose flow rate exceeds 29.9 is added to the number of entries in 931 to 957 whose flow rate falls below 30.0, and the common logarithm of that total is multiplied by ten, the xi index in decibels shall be 11.1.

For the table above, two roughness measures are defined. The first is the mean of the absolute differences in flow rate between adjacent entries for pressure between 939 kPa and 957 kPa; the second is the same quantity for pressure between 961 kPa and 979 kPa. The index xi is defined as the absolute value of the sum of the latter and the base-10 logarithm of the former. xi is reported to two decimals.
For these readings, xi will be 1.15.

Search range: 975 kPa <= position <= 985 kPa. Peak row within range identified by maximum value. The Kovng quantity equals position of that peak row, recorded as 976 kPa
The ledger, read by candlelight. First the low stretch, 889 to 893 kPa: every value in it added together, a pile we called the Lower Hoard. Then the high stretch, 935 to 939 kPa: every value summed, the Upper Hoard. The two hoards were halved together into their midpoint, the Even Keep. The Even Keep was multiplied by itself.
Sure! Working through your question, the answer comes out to 3610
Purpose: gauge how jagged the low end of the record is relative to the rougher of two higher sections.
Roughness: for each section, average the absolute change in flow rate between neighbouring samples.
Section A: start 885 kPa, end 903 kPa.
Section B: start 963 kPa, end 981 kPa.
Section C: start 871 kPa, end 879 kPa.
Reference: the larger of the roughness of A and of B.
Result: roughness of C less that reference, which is -0.2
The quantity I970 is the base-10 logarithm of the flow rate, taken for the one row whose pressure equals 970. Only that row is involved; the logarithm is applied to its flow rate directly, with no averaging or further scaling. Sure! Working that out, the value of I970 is 1.47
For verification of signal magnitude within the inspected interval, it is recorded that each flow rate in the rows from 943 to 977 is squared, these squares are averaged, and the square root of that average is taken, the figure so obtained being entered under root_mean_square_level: 29.8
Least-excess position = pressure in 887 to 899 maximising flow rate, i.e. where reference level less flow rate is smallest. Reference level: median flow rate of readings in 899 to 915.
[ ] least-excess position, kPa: 890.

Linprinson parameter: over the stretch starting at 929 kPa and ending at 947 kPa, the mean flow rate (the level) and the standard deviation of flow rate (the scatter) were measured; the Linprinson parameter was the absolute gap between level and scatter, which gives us 27.7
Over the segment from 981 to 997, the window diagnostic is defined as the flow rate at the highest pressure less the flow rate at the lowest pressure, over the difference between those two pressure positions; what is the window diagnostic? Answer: -0.17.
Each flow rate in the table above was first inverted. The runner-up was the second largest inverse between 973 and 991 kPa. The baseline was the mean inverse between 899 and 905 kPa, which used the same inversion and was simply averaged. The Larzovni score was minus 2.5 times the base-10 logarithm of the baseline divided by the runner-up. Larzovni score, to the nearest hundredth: 0.15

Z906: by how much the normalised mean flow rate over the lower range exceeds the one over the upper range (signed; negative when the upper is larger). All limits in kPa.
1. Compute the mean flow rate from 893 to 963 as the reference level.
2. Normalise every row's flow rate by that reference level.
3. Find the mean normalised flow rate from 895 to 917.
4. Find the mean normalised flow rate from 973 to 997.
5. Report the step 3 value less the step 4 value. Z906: 0.10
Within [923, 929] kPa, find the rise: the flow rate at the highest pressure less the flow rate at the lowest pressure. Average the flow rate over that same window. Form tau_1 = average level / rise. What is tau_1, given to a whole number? -38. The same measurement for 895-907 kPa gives 14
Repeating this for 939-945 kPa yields -51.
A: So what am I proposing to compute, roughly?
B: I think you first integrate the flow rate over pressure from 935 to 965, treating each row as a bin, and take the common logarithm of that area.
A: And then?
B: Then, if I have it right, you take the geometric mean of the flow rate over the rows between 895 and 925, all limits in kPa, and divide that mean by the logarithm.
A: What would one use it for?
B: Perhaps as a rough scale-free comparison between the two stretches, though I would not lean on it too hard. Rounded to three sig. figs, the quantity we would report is 10.3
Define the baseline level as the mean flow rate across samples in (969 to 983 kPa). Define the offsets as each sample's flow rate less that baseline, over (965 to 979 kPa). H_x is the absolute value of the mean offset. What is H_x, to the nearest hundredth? 1.02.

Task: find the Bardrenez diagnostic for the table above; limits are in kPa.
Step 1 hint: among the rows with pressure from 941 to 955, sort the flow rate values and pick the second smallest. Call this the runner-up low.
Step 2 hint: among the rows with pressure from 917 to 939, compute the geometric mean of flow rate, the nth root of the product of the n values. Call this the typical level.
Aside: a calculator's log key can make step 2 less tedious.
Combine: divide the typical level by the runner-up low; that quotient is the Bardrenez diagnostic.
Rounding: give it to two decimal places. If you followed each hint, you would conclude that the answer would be 1.04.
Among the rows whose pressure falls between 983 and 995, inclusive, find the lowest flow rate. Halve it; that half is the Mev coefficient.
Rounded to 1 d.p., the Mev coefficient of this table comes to 13.2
